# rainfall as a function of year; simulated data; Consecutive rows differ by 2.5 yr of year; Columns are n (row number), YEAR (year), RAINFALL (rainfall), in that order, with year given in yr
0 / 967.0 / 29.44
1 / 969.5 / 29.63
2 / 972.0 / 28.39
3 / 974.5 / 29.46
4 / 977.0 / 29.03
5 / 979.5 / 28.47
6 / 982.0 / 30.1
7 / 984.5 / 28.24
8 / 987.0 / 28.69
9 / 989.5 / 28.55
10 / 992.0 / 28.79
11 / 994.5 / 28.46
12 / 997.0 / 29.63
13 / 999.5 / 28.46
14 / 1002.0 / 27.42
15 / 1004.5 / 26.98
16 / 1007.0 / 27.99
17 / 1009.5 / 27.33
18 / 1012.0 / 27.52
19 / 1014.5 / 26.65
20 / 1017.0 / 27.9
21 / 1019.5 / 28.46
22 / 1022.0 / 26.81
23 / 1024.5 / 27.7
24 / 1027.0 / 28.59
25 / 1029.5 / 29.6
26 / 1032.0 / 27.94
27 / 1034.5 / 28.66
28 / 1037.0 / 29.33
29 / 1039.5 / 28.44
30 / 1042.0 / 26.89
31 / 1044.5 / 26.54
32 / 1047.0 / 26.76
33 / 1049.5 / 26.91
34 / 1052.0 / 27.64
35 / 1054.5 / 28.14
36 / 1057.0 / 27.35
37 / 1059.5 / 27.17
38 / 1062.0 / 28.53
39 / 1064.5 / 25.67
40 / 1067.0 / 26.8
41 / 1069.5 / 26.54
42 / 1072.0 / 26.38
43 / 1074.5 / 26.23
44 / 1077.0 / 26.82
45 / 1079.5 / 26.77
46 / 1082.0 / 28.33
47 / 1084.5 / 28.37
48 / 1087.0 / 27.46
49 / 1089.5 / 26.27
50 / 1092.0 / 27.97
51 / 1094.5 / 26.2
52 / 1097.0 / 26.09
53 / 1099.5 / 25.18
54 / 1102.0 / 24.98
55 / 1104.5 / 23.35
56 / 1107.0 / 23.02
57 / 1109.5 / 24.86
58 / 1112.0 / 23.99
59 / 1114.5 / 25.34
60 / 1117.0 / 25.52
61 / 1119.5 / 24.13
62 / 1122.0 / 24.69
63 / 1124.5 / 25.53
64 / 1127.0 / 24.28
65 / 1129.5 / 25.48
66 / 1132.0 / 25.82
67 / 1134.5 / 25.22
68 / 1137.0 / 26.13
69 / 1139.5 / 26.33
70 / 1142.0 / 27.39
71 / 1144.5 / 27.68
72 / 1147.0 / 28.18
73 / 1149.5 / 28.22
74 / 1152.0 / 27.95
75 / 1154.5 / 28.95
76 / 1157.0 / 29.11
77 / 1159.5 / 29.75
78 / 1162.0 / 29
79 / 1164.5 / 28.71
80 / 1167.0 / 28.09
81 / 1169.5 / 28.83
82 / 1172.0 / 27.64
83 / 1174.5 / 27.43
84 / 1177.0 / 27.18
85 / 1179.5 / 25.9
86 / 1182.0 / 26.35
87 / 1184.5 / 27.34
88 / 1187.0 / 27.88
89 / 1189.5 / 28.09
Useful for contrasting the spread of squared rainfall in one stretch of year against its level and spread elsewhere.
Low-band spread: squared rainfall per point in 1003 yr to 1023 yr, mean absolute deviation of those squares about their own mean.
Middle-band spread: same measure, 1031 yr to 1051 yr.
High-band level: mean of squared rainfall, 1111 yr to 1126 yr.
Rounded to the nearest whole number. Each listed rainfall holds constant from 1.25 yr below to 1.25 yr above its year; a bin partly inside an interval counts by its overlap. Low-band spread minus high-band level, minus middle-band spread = -641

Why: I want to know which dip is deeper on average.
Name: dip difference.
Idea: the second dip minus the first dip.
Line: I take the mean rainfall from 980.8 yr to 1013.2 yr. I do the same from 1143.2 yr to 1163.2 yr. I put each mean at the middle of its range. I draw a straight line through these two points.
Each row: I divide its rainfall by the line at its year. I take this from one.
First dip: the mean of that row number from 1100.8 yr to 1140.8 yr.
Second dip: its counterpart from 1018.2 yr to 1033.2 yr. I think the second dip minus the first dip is -0.12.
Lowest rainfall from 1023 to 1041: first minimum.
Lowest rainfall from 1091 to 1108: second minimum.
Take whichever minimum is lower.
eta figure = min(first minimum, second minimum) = 23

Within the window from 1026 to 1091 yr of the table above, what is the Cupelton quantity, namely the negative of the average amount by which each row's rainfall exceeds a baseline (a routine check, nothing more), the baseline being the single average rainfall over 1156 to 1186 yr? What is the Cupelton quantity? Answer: 0.5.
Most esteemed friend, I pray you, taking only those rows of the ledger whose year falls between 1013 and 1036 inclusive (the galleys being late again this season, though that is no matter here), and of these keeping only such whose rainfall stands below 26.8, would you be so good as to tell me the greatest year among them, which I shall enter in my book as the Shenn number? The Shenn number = 1014.5 yr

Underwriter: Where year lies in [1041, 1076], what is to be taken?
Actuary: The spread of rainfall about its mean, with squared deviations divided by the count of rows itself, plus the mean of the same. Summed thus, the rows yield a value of 27.70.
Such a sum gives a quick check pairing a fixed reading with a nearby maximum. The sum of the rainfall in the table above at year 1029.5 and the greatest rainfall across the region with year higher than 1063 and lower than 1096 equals 58.0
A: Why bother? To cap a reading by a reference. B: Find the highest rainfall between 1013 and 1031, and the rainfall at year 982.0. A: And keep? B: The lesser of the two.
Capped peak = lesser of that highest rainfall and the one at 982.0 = 29.6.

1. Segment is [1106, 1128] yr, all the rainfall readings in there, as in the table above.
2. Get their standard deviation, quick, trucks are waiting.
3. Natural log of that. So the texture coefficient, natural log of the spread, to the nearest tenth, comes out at -0.2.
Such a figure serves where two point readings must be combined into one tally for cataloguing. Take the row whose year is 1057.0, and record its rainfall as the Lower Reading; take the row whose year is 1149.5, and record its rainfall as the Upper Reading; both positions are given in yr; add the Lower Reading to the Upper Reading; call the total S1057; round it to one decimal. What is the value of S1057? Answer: 55.6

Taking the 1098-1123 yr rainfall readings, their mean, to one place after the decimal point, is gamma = 24.5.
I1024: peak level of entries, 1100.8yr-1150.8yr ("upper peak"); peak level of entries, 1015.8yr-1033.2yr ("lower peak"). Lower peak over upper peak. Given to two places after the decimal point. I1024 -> 1.05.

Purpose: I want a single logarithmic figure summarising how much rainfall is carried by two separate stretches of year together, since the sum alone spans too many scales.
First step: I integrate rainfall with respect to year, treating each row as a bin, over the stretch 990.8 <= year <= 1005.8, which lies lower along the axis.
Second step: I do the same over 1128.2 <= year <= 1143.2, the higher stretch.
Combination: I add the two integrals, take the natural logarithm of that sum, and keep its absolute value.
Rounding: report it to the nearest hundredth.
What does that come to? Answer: 6.70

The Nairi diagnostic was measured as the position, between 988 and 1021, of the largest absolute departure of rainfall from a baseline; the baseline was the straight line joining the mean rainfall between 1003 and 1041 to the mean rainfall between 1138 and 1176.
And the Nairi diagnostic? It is 997.0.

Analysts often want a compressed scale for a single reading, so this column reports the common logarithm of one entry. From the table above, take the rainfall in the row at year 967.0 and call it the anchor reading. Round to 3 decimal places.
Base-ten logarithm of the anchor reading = 1.469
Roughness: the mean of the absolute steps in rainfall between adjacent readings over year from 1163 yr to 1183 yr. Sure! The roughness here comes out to 0.68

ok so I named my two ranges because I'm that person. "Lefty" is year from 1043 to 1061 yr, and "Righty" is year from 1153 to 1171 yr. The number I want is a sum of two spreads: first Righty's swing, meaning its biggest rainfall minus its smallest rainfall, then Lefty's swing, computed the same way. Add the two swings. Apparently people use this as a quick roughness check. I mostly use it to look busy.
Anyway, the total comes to 3.3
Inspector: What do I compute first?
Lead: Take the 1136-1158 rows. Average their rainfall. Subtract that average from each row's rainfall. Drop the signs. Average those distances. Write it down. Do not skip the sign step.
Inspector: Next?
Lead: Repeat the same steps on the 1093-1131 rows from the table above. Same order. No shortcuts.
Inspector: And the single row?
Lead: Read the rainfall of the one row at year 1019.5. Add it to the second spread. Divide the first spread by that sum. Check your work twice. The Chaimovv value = 0.027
